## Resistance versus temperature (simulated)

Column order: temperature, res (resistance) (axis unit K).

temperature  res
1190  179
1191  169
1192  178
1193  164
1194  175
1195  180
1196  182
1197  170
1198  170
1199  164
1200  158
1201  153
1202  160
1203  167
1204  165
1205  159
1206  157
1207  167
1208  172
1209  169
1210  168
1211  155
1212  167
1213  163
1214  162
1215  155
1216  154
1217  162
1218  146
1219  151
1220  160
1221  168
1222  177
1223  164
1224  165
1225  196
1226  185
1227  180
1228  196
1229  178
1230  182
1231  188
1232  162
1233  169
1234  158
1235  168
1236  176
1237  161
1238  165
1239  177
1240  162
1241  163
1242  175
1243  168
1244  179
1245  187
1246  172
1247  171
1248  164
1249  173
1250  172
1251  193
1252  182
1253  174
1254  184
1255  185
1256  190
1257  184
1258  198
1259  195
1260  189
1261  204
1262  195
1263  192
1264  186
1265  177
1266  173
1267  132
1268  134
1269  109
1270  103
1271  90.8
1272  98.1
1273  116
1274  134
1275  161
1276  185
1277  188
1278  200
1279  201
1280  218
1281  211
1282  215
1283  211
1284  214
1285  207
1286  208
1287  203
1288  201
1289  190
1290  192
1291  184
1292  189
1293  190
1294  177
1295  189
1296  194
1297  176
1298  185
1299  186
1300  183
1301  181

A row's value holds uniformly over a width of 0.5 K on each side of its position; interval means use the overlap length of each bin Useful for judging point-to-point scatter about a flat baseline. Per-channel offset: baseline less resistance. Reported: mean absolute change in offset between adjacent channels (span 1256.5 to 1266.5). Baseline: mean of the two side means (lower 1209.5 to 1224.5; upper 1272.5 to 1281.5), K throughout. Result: 7.7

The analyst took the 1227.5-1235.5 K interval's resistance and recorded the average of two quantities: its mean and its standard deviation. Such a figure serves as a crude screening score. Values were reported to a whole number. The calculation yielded 94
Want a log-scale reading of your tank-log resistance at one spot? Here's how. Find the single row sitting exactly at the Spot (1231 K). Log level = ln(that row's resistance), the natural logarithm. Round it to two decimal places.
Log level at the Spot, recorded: 5.24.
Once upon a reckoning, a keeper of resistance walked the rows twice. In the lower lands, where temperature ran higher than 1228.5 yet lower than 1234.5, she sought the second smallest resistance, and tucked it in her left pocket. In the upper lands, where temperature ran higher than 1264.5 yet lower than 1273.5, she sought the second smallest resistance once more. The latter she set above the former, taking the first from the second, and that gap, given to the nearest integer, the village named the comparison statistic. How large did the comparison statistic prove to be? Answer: -64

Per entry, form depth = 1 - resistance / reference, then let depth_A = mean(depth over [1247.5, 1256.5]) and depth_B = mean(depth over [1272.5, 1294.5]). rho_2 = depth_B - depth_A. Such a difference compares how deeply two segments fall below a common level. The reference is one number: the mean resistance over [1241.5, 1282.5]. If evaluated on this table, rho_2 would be -0.1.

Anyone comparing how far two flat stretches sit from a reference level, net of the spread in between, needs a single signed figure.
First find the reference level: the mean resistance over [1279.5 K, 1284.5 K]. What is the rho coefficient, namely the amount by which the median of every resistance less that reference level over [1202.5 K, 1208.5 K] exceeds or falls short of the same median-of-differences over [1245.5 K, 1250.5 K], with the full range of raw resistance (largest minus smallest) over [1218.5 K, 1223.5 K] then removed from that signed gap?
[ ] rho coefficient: -32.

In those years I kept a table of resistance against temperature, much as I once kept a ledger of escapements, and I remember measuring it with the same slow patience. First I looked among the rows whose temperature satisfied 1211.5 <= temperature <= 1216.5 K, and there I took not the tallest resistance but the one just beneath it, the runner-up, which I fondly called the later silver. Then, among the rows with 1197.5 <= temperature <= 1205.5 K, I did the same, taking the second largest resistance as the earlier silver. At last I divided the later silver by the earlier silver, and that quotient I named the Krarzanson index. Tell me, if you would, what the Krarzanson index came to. 0.98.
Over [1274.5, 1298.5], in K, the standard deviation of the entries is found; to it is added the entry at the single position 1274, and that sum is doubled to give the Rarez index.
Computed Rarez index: 296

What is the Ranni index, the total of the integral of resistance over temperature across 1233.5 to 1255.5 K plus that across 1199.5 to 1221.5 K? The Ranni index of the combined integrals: 7347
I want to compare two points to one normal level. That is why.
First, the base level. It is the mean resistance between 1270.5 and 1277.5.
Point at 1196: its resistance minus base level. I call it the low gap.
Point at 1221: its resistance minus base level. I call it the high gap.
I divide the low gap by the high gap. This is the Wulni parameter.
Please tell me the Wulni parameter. 1.5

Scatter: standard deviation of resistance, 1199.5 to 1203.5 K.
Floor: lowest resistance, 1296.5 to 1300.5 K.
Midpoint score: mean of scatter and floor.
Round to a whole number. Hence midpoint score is 91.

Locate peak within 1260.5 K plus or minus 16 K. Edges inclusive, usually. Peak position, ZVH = 1261 K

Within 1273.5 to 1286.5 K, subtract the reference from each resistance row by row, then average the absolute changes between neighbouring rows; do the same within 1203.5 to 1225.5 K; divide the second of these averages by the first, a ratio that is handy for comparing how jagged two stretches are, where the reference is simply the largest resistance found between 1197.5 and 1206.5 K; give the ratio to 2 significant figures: 0.86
